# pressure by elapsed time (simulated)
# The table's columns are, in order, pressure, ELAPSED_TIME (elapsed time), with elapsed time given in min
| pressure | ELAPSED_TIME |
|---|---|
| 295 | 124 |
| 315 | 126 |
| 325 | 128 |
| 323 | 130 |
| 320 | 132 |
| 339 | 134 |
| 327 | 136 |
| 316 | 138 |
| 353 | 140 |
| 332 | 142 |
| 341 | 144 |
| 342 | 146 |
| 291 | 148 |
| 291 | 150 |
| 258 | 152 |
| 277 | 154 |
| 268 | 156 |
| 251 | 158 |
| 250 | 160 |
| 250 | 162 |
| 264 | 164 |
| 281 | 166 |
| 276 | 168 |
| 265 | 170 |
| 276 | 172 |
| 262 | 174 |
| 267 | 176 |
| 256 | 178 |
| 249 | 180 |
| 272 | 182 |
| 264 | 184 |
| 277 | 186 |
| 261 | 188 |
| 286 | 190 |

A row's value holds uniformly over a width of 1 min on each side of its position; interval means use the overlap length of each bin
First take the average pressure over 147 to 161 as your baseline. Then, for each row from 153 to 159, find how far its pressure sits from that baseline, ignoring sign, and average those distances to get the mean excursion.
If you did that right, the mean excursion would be 9.1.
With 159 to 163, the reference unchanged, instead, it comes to 19.4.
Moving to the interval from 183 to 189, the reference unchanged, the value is 7.1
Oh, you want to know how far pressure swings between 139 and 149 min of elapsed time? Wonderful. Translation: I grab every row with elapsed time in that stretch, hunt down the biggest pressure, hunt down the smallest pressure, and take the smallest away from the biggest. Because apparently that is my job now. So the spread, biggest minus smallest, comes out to 62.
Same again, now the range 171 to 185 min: 27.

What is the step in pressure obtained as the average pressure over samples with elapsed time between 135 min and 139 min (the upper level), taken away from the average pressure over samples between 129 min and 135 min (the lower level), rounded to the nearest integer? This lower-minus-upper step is 6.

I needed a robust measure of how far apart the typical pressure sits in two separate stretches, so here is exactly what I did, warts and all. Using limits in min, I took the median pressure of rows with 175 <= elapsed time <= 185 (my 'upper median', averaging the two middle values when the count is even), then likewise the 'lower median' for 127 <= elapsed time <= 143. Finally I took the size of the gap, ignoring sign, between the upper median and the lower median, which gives 62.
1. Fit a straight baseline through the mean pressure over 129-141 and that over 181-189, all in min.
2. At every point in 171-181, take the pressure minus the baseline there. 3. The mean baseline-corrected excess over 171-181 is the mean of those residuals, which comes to -18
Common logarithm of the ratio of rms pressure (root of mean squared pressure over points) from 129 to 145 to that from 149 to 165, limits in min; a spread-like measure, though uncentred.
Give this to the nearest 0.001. 0.099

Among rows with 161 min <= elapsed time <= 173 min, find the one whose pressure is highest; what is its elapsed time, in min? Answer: 166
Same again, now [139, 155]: 140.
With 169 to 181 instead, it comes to 172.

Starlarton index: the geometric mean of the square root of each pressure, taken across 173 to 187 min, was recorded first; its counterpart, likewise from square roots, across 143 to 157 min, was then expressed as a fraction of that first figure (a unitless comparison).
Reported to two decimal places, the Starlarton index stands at 1.06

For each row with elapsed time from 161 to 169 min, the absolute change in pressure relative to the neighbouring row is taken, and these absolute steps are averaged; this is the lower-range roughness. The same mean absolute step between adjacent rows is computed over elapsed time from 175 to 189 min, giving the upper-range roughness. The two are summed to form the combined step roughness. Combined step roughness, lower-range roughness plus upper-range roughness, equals 25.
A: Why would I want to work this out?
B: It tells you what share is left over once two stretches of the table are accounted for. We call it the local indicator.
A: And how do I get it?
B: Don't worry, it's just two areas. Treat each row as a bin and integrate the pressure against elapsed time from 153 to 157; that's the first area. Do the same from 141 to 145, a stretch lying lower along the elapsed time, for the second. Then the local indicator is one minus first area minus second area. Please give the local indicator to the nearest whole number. -2435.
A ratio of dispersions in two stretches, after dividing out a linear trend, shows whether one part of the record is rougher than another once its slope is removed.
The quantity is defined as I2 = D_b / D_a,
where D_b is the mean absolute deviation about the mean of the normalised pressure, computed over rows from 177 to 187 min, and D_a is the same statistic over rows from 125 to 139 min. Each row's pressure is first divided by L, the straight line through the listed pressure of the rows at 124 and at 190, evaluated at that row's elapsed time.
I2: 1.6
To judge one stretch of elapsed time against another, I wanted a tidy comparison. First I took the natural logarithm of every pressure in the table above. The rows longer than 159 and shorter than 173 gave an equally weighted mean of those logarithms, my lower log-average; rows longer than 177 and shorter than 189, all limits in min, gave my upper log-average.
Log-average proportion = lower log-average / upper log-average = 1.00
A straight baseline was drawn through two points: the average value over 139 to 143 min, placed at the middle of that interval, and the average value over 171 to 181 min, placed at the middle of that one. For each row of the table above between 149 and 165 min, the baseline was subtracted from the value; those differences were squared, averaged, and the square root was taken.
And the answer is 43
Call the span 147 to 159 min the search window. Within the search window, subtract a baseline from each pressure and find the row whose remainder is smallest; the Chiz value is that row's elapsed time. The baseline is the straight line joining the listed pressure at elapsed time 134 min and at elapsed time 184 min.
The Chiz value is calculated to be 152 min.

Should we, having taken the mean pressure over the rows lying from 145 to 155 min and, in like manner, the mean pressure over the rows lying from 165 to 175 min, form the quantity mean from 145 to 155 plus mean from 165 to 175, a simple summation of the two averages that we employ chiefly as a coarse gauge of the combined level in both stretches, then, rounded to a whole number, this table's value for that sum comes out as 564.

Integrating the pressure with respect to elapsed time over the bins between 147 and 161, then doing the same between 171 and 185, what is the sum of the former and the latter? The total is 7464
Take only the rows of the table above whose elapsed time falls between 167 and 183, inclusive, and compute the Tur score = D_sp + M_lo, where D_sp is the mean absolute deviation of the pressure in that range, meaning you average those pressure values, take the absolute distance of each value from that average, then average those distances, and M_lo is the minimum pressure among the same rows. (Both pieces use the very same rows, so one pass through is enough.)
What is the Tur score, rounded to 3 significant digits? 256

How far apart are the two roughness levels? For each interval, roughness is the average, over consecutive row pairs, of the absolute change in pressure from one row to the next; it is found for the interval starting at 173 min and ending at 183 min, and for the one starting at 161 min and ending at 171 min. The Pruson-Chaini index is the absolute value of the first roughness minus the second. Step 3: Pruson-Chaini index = 0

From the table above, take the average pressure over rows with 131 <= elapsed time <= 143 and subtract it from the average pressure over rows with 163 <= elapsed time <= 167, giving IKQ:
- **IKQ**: -59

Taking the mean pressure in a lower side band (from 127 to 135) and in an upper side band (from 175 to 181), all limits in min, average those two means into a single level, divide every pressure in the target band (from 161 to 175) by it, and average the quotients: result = 0.92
